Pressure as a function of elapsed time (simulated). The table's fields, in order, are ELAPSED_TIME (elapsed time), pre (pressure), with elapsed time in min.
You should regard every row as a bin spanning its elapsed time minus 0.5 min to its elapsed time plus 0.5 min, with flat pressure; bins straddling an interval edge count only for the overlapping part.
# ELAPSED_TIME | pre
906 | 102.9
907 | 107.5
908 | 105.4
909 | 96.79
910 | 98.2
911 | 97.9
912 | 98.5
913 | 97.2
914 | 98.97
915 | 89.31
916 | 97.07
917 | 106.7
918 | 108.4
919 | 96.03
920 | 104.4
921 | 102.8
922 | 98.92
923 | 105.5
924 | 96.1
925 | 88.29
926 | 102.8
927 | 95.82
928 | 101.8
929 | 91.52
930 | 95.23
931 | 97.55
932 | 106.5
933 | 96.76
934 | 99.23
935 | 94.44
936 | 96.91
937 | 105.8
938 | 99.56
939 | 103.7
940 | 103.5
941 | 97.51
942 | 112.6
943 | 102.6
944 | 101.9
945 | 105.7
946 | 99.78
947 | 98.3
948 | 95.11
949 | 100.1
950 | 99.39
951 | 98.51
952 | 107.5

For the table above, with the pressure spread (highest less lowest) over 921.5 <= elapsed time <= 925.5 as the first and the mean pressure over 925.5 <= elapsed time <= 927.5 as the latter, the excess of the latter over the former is 82.1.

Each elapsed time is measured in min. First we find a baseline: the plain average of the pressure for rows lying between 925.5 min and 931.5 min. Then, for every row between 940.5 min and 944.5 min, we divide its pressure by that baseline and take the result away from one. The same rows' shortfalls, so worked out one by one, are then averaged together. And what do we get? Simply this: -0.064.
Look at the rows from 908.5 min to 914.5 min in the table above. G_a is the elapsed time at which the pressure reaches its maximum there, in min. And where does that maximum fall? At 914 min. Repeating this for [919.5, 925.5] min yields 923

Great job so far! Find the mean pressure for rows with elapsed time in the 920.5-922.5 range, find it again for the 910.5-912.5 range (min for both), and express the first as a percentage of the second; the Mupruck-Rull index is 103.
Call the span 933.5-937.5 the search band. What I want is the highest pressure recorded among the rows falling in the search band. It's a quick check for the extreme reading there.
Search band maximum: 105.8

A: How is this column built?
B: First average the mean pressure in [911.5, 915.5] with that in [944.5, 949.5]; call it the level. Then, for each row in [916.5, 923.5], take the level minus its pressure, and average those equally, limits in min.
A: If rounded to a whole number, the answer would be -5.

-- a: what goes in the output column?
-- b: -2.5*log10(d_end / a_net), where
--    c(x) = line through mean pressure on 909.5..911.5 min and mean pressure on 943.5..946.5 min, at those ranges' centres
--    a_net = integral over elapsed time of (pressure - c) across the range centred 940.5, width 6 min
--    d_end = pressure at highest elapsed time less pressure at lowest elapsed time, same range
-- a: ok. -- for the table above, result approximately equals 1.1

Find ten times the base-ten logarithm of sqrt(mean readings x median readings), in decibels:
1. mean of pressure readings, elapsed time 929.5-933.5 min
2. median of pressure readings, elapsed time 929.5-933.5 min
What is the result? 19.9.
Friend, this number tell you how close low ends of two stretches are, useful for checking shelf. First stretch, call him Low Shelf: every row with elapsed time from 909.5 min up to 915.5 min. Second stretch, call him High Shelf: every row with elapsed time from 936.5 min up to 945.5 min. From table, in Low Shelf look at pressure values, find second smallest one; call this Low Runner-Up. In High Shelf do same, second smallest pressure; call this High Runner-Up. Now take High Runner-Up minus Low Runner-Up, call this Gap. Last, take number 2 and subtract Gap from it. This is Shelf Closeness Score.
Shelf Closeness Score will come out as 0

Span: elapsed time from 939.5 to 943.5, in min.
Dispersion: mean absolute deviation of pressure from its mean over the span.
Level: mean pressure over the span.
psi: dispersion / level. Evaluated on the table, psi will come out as 0.041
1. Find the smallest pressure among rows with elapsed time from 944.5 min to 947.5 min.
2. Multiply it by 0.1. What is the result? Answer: 9.83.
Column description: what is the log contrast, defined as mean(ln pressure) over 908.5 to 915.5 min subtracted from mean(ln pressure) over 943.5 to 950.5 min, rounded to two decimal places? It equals 0.03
